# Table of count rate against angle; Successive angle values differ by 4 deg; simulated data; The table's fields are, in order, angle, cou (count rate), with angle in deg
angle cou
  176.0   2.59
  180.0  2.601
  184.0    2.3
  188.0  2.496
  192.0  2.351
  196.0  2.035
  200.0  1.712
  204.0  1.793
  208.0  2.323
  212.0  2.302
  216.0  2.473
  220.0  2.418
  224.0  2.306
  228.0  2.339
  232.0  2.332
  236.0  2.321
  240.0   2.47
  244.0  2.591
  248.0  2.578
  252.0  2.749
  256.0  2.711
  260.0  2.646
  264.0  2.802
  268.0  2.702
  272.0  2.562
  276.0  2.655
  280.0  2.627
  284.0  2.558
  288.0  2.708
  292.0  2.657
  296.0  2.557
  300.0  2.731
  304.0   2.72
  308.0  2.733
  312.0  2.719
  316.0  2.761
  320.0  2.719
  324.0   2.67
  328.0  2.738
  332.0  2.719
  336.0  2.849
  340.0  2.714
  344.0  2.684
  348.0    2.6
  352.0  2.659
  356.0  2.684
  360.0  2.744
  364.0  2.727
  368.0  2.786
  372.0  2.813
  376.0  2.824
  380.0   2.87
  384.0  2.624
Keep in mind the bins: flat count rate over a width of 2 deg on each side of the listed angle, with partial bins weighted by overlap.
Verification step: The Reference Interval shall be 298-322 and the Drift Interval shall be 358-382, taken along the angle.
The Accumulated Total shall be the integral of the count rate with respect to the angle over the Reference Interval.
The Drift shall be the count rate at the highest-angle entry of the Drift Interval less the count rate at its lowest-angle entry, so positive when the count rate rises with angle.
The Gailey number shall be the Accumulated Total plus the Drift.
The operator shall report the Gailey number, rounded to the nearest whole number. 66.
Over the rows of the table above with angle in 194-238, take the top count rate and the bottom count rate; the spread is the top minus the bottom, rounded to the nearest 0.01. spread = 0.76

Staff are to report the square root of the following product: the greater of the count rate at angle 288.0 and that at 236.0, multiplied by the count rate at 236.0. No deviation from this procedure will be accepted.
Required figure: 2.51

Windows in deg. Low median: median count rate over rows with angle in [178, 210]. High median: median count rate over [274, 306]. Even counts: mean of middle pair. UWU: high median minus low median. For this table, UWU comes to 0.34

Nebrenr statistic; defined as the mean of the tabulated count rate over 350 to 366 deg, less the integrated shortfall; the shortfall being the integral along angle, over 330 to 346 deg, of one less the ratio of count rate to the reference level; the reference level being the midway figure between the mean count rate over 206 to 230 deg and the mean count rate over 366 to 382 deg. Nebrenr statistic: 3.63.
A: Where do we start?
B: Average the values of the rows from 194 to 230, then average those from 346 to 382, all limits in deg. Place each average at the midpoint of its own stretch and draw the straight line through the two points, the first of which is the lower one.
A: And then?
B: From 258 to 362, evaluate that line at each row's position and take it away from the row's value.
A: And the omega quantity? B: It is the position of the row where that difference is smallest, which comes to 348.0 deg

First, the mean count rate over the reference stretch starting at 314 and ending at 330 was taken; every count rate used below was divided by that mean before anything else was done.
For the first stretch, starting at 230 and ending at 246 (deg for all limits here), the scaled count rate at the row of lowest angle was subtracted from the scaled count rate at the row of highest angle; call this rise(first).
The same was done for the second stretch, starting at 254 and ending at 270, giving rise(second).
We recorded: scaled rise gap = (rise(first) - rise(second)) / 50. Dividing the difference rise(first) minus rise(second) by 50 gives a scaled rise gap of 0.0020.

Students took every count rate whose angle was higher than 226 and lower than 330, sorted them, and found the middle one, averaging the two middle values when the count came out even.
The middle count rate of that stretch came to 2.66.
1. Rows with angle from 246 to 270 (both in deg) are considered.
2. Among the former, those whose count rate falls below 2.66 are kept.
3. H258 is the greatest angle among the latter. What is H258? 260.0 deg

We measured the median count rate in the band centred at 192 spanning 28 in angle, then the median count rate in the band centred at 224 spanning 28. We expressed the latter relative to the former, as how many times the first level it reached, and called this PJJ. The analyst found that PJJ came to 1.014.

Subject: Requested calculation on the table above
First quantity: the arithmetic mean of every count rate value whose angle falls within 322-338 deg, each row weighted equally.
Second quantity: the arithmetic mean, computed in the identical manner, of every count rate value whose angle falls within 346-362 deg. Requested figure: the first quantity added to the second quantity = 5.4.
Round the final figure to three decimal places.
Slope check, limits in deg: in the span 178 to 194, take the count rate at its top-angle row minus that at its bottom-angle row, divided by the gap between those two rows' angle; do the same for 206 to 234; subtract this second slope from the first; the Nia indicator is -0.021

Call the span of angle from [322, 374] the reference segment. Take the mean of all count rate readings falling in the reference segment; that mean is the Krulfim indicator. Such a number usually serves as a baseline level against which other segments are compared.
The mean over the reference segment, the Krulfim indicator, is 2.72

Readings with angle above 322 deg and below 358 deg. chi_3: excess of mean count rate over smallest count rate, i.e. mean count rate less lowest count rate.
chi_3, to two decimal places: 0.10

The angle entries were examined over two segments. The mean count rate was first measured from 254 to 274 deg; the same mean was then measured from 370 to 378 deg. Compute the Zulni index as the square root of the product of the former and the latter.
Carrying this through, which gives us 2.75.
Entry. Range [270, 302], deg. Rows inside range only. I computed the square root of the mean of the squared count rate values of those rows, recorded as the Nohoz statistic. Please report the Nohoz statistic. 2.63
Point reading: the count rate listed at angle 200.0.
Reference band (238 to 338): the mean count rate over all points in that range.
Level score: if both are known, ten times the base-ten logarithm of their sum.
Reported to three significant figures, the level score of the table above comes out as 6.42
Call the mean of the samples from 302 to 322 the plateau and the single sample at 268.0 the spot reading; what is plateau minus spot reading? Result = 0.0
